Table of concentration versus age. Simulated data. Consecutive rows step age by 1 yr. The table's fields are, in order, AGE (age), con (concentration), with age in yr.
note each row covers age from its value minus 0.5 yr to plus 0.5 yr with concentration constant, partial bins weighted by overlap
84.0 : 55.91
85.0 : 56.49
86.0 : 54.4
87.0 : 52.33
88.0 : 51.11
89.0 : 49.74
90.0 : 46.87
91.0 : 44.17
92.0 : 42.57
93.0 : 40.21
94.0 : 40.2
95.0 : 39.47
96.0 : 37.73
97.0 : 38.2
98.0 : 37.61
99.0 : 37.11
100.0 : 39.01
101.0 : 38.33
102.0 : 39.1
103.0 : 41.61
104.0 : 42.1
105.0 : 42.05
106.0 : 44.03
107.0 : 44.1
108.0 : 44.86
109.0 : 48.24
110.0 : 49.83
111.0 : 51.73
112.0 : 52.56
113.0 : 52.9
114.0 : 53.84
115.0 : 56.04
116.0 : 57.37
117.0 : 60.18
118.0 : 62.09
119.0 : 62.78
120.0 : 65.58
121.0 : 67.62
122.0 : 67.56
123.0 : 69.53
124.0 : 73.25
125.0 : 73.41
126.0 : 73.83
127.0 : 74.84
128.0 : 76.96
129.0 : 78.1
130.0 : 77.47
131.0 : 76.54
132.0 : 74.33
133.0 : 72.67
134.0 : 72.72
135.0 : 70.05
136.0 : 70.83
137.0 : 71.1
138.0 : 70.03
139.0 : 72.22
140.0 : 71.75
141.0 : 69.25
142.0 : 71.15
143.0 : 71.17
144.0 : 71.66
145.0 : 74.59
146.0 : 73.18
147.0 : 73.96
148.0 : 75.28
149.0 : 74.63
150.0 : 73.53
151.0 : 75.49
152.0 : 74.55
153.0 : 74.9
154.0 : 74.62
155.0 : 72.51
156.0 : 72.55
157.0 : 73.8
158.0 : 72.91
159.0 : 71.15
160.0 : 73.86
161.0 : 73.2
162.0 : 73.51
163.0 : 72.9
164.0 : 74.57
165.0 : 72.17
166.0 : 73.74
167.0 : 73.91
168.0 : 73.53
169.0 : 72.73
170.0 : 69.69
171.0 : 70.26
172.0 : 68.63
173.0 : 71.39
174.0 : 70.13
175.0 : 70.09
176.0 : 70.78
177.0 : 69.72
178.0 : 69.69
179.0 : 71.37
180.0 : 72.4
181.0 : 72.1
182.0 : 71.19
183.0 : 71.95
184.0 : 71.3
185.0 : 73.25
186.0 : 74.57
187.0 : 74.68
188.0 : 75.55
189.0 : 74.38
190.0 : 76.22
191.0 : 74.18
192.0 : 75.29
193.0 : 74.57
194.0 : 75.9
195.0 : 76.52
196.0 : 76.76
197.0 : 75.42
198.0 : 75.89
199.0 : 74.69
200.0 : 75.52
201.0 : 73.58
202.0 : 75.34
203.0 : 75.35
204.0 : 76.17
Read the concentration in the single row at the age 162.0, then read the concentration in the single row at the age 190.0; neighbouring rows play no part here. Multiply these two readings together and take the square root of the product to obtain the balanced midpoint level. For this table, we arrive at 74.9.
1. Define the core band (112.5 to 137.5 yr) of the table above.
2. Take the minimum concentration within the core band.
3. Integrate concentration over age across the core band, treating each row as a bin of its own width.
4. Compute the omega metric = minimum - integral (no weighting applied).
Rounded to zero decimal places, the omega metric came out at -1659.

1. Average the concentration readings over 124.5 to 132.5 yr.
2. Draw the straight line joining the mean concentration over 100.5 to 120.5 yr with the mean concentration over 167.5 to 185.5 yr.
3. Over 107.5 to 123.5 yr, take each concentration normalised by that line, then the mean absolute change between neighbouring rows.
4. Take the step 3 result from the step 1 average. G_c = 75.7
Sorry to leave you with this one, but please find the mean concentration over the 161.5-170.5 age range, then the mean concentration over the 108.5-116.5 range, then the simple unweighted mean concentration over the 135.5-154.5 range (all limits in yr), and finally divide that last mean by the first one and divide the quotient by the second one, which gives 0.0189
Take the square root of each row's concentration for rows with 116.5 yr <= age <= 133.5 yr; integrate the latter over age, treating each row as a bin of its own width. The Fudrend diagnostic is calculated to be 143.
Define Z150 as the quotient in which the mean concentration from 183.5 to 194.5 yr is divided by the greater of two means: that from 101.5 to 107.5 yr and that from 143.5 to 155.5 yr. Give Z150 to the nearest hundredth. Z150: 1.01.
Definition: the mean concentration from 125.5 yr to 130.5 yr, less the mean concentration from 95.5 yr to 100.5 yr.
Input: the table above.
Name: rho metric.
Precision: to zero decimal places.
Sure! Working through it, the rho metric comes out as 38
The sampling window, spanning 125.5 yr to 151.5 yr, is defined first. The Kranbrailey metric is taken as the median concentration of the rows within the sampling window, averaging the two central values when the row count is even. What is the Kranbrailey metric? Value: 73.4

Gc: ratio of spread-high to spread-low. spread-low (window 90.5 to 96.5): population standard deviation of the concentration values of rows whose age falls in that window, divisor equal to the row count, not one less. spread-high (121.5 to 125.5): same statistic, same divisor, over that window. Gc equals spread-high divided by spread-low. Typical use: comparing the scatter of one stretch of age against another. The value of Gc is 1.2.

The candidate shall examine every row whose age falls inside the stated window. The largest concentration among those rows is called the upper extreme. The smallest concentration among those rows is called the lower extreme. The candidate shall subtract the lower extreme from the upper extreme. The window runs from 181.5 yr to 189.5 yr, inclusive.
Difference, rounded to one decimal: 4.4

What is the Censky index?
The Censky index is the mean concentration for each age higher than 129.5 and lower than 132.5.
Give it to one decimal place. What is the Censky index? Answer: 76.1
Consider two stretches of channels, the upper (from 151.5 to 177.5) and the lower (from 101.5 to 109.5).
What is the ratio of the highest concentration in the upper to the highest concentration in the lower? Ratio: 1.6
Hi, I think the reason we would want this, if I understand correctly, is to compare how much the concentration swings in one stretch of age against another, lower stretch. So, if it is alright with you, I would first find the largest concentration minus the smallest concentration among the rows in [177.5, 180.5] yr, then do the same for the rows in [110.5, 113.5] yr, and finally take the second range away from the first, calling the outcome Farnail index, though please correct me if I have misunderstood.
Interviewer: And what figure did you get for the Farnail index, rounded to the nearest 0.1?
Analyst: 1.5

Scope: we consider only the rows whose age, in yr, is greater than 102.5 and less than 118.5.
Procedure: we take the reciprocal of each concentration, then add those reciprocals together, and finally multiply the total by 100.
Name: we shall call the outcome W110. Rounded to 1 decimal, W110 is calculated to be 32.4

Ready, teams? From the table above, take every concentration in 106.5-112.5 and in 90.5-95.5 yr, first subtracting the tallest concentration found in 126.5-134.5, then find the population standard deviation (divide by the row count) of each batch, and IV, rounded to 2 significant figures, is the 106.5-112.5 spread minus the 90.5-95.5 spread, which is 1.4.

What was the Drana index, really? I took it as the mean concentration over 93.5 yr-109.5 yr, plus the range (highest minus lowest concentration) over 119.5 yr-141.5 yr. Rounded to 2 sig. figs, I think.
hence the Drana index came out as 53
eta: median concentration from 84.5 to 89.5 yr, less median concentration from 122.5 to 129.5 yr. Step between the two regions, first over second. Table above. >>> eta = -21.5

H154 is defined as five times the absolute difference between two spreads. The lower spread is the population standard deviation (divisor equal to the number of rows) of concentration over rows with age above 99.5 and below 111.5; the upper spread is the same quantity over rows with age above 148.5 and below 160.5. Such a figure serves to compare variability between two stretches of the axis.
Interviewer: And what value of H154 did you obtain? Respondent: 14.8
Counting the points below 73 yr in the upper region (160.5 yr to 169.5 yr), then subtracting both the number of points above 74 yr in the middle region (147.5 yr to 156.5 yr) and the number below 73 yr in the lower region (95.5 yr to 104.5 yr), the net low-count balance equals -12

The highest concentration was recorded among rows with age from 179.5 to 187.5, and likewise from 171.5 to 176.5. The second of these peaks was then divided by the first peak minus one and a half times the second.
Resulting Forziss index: -2.2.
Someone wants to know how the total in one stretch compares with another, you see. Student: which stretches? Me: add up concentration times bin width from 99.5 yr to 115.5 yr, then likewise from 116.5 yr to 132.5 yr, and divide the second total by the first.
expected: 1.5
